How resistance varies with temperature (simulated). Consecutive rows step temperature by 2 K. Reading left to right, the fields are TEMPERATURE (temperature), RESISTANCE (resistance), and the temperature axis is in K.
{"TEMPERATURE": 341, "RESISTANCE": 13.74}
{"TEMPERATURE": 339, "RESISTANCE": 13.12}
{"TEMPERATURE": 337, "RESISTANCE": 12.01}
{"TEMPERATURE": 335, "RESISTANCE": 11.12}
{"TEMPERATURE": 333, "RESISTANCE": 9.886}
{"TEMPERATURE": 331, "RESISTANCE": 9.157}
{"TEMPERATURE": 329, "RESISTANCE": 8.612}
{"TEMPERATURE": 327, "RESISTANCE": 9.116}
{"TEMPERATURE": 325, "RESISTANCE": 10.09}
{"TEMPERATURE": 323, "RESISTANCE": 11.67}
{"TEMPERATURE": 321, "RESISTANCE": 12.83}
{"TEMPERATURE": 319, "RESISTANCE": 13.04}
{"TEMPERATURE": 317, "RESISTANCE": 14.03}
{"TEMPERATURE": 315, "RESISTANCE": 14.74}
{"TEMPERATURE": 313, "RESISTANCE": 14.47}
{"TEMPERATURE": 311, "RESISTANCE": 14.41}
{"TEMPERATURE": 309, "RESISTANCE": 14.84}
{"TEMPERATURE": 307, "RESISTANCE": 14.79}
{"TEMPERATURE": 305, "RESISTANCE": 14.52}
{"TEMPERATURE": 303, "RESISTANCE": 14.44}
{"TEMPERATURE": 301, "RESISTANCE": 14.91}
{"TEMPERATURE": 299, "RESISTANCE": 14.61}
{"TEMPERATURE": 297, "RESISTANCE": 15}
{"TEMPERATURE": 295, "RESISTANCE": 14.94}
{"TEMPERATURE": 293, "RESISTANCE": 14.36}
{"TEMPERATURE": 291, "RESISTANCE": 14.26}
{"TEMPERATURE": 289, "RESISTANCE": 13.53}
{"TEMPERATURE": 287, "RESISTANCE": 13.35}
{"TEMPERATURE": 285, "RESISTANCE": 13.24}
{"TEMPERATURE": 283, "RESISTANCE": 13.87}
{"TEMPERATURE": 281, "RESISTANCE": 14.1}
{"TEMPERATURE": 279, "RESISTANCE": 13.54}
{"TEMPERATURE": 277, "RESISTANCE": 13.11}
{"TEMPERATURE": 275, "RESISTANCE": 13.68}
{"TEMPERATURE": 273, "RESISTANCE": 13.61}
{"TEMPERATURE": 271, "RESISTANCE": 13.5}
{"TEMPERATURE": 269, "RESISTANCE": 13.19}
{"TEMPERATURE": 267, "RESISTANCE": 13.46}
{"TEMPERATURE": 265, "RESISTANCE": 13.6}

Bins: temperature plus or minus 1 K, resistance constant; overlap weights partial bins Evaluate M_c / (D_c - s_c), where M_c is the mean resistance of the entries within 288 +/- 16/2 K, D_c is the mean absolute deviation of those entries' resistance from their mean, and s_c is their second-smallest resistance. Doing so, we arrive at -1.08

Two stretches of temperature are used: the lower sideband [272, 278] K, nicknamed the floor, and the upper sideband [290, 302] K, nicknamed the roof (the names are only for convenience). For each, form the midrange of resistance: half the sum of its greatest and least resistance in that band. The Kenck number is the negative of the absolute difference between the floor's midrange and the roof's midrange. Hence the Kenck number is -1.2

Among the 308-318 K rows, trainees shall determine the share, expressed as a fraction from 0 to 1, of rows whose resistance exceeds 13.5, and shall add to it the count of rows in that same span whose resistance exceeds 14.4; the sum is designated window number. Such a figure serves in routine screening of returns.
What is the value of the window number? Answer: 5.0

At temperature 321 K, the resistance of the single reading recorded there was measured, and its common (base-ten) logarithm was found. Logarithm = 1.11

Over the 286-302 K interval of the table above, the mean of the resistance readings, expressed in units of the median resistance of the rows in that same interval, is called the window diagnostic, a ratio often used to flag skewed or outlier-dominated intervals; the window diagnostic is 0.992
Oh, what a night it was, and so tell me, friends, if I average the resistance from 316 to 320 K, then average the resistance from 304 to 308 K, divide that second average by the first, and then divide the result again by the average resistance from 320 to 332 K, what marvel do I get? 0.11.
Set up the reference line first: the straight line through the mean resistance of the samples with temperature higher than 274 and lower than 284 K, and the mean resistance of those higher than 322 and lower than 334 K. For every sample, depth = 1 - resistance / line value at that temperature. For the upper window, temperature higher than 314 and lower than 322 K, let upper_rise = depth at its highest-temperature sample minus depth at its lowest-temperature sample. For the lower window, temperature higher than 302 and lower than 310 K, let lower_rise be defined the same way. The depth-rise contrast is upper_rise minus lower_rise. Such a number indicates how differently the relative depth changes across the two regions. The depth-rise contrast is 0.21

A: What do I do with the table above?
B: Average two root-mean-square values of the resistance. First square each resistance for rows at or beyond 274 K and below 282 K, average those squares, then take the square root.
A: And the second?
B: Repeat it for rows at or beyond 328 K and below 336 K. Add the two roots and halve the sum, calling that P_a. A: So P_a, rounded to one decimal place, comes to 11.7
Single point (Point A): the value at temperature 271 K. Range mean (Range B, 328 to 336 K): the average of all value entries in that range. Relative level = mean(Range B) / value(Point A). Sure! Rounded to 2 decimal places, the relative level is 0.72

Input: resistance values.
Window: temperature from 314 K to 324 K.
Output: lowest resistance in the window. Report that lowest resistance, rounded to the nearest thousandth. 11.670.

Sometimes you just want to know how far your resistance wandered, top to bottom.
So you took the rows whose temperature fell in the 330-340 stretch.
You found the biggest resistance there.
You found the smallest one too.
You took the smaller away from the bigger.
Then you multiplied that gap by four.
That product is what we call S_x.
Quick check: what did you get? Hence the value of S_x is 16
